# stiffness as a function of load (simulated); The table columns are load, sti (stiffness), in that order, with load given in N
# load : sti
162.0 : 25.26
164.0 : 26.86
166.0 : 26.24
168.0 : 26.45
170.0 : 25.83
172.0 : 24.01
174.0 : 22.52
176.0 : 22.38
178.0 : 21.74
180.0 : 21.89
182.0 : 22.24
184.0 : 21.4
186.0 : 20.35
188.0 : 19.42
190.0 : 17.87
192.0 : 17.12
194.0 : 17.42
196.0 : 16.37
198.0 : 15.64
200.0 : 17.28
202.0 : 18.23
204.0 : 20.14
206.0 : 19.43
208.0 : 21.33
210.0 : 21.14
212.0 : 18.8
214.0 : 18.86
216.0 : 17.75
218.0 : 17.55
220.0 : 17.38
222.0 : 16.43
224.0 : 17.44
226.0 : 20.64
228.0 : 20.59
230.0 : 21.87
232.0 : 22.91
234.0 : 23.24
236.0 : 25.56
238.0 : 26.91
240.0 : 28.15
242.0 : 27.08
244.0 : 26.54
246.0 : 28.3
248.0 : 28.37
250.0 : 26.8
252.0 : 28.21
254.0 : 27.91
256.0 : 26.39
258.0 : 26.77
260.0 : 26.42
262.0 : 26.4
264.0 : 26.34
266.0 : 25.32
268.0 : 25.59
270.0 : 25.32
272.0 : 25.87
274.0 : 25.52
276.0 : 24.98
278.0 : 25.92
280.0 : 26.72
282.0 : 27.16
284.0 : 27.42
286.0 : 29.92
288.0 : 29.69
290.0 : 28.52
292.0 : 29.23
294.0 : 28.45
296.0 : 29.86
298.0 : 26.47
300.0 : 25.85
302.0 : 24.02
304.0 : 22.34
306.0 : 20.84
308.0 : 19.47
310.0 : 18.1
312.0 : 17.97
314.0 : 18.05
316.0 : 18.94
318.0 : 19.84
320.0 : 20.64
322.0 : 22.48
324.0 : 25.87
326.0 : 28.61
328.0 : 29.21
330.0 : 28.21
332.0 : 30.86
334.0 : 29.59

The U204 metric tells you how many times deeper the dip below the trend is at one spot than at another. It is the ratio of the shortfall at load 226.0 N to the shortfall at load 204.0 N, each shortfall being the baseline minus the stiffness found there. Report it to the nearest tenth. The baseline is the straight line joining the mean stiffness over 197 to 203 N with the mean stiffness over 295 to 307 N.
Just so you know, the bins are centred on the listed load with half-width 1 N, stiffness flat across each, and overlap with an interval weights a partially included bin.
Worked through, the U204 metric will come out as 0.6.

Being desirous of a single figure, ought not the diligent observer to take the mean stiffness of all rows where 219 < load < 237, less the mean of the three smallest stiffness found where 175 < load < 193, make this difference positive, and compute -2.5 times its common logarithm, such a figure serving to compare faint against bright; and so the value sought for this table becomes -1.0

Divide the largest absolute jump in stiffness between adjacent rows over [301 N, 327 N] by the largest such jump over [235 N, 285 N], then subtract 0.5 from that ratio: 1.4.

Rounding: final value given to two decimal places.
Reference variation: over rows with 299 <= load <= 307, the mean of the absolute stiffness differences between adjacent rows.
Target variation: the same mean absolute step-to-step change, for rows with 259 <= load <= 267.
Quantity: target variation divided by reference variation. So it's 0.22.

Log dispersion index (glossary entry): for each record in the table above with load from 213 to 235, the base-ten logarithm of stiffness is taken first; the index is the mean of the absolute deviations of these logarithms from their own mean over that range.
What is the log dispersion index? 0.047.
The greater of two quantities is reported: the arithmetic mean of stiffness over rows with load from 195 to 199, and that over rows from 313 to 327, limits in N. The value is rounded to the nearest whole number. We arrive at 22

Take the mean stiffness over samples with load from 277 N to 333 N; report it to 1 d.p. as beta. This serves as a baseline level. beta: 25.0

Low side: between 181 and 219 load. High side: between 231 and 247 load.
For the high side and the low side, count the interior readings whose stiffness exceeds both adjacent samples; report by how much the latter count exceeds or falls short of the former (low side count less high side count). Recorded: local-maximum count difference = 3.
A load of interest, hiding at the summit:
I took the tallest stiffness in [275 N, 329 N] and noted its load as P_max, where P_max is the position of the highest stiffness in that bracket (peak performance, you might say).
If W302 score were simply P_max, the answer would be 286.0 N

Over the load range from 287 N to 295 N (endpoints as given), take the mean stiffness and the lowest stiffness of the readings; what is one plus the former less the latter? 1.5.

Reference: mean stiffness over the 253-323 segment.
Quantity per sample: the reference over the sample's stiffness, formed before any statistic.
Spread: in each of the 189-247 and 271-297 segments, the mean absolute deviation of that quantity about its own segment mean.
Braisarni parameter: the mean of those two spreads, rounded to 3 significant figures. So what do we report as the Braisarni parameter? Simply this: 0.115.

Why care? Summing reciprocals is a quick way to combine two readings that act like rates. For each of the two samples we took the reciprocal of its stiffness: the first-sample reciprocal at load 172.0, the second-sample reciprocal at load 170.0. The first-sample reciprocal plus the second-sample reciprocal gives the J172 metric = 0.080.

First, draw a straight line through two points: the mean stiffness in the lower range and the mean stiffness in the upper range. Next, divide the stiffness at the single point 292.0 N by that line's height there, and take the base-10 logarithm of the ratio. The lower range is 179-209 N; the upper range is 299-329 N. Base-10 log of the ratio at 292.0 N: 0.13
